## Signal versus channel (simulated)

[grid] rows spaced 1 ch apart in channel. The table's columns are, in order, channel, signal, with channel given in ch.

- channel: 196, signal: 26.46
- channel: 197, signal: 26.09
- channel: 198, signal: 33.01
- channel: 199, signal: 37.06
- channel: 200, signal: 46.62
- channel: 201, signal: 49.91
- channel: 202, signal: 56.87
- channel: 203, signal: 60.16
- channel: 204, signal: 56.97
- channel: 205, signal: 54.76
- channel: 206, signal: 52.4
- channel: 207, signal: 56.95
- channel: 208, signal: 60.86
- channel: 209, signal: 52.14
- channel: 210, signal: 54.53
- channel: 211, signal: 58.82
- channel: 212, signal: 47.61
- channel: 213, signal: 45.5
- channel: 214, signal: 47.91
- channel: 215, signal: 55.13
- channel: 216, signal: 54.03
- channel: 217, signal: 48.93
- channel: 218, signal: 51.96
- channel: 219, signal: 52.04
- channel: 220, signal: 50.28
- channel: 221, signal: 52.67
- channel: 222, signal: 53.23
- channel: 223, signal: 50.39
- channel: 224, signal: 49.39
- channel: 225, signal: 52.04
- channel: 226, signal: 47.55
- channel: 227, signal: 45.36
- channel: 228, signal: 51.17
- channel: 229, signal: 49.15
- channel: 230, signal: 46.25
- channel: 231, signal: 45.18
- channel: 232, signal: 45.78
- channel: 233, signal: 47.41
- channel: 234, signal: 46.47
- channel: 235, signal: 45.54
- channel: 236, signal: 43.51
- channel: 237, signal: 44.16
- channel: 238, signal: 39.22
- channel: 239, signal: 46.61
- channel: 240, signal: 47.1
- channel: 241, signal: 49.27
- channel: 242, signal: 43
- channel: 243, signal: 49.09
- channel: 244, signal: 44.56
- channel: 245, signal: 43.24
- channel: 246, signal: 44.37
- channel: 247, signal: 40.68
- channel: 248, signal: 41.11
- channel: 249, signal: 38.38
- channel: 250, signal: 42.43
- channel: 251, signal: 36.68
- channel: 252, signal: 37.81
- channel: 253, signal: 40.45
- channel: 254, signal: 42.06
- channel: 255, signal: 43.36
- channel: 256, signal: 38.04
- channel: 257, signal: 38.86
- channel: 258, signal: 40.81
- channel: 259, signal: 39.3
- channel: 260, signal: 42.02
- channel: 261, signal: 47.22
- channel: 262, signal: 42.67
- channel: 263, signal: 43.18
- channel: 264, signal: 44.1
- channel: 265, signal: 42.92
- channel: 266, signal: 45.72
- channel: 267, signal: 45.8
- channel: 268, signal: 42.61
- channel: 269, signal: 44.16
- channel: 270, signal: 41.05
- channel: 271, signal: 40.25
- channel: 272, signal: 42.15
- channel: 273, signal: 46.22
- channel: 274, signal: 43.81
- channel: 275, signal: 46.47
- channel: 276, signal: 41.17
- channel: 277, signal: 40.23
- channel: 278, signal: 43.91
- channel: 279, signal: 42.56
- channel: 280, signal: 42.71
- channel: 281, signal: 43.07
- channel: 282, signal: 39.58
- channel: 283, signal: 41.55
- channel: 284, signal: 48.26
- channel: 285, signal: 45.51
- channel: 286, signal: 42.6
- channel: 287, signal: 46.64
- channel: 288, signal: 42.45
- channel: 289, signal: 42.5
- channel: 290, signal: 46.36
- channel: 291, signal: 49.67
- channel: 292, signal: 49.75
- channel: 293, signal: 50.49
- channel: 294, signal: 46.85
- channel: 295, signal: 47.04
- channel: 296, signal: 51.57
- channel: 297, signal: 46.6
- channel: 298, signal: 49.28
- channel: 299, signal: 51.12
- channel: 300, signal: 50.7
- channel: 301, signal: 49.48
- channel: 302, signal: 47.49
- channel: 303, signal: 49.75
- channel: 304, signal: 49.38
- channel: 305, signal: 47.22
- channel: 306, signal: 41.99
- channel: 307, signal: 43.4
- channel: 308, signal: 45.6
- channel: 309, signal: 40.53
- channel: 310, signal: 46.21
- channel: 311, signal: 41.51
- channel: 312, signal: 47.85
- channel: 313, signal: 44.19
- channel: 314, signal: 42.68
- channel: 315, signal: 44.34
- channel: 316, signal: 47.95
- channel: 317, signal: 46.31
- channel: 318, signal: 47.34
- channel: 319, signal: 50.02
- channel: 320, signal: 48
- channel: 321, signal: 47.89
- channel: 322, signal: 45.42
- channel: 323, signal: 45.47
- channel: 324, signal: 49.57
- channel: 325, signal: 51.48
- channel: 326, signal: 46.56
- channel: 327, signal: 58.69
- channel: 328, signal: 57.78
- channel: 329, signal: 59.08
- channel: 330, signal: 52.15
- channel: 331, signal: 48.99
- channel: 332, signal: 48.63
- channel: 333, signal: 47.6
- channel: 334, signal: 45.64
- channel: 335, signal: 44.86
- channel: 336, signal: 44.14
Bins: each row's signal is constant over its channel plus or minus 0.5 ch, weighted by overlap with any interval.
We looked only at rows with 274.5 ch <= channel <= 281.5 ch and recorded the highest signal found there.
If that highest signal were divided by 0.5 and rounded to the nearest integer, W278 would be 93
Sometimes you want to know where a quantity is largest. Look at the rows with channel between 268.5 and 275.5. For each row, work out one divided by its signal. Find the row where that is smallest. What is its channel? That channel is 275 ch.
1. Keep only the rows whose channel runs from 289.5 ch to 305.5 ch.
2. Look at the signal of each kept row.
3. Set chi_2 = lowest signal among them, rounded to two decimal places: 46.36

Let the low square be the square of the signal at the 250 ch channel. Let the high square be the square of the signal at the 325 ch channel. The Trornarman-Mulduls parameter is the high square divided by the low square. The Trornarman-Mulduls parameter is 1.5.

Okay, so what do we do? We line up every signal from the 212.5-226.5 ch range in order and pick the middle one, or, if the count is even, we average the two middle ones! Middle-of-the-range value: 51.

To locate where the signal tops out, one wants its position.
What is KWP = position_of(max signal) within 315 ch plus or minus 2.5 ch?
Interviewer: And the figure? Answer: 316 ch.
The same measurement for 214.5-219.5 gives 215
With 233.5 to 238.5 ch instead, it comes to 234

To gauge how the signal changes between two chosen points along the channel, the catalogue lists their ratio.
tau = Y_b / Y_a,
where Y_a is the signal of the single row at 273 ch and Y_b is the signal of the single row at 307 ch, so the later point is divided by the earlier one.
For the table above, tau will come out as 0.94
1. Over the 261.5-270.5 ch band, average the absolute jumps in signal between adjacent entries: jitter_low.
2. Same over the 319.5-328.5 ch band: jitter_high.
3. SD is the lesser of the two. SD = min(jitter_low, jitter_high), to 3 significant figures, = 1.67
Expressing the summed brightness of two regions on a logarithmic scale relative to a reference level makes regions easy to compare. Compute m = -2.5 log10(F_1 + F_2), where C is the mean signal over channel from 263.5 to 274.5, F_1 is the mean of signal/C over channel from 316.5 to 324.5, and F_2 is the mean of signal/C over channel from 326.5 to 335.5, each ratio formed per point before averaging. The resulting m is -0.89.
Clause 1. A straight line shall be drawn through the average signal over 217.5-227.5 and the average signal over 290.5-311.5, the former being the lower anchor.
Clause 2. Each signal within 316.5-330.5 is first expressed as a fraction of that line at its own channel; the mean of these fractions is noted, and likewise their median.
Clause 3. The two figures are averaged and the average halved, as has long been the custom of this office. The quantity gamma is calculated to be 0.533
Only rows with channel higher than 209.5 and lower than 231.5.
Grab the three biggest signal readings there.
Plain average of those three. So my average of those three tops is 56.2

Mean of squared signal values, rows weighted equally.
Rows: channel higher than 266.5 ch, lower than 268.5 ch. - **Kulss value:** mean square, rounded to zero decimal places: 1957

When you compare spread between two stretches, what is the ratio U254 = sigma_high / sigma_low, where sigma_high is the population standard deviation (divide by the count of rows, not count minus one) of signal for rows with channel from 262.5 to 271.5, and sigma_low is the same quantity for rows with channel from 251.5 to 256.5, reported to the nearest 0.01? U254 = 0.82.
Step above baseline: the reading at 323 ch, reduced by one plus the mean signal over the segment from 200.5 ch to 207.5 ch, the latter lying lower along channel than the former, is -11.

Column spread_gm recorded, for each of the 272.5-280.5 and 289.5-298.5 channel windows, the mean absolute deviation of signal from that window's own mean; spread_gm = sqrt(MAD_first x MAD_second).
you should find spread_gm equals 1.7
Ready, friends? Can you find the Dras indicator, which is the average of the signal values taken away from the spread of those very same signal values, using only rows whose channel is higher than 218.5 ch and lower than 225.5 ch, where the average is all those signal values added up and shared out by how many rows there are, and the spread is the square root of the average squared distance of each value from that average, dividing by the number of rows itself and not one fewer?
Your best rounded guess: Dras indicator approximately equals -50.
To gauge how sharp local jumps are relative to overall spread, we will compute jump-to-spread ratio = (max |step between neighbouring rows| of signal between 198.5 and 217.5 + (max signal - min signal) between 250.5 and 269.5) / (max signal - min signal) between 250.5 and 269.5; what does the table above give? 2.06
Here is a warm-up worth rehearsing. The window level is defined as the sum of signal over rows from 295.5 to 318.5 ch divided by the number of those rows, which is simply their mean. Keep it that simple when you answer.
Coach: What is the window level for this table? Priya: 47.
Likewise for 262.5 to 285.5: 43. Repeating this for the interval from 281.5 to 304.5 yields 47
